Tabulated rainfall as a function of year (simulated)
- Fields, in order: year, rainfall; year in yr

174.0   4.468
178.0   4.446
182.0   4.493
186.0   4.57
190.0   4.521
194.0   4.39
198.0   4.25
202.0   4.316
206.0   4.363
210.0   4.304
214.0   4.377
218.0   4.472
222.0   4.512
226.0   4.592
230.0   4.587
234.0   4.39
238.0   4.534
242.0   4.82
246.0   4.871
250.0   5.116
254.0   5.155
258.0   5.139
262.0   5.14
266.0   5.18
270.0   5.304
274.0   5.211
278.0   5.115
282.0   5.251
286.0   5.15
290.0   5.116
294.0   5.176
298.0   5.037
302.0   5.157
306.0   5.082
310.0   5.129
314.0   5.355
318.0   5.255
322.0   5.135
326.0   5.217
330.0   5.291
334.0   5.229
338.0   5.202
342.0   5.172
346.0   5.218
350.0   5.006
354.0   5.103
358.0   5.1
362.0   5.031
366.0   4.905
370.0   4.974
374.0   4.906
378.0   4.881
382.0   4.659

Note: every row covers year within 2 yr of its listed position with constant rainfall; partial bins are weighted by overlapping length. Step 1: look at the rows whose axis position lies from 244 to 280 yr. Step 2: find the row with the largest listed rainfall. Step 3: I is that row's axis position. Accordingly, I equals 270.0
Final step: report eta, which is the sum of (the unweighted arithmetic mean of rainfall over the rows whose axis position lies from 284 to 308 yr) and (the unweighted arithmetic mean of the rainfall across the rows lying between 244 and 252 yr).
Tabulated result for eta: 10.1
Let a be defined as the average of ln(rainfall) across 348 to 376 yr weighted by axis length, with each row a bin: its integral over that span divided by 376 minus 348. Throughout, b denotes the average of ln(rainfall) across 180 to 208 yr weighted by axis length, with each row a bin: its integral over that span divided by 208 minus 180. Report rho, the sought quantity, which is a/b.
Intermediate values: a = 1.61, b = 1.48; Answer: 1.08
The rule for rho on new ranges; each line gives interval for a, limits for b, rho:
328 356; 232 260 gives 1.04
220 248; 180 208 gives 1.03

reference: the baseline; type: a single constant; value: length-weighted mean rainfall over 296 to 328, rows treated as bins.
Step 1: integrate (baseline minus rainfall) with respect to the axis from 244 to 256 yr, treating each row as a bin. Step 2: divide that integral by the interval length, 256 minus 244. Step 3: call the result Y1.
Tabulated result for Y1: 0.12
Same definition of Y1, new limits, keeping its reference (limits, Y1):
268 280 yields -0.04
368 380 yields 0.25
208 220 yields 0.79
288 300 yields 0.06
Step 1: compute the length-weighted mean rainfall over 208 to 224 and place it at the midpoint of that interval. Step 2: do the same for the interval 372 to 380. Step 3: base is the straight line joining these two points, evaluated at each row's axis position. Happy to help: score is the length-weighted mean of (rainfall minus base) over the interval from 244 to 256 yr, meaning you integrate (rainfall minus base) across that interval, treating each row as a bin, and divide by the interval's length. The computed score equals 0.5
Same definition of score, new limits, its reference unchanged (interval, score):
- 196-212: -0.1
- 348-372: 0.2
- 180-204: 0.1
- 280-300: 0.5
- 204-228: 0.0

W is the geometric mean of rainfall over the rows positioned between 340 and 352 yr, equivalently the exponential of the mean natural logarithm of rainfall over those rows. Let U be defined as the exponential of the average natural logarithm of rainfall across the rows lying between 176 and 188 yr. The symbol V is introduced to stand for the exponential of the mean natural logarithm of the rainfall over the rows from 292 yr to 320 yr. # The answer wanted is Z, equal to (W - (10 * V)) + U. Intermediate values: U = 4.50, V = 5.17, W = 5.13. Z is -42.1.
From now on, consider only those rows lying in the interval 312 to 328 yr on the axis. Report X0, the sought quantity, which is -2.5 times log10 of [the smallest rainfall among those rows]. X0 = -1.78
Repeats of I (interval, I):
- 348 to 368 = 354.0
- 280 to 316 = 314.0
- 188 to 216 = 190.0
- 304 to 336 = 314.0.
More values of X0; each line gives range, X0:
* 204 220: -1.58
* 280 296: -1.77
